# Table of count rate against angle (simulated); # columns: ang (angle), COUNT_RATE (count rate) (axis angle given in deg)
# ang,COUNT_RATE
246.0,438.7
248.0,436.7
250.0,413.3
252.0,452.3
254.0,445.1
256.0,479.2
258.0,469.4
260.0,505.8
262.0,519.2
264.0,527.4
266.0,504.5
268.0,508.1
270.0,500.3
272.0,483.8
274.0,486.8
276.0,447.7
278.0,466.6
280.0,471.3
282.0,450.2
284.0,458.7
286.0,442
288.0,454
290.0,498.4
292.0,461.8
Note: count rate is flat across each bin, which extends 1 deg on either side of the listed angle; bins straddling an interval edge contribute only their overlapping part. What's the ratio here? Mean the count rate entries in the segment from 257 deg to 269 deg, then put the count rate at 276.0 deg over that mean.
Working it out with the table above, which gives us 0.89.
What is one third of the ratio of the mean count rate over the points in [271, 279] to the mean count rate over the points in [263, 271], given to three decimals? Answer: 0.308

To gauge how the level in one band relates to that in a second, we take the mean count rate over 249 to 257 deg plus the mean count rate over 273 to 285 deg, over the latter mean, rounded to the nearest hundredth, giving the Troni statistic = 1.97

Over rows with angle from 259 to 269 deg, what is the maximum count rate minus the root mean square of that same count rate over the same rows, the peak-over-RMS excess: 14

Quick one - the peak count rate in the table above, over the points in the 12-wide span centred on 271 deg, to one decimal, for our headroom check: 508.1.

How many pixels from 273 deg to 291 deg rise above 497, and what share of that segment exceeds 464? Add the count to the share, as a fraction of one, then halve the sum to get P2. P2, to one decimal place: 0.7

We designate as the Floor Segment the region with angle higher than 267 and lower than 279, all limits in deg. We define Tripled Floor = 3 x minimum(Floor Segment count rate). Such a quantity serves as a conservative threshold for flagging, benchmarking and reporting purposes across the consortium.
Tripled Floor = 1343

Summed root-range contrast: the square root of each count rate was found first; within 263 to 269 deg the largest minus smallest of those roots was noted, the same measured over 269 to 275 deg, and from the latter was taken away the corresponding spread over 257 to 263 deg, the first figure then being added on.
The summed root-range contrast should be -0.24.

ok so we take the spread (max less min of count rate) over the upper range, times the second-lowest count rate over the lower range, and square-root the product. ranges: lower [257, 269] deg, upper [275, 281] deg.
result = 109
